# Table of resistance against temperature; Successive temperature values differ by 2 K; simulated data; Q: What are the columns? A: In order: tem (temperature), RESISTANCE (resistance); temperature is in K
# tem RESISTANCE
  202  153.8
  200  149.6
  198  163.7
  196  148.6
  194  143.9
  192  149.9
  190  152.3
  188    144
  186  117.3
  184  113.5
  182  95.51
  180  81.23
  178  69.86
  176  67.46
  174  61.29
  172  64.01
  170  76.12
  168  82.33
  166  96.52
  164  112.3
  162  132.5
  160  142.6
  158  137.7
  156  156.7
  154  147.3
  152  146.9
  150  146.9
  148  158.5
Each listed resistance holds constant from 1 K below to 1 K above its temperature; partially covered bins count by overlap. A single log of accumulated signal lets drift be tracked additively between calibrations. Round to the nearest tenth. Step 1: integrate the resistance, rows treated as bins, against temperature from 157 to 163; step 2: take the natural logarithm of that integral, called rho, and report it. 6.7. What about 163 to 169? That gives 6.4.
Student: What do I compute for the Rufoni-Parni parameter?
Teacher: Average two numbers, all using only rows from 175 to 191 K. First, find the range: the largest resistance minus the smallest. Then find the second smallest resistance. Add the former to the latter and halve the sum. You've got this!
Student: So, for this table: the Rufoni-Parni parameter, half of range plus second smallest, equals 77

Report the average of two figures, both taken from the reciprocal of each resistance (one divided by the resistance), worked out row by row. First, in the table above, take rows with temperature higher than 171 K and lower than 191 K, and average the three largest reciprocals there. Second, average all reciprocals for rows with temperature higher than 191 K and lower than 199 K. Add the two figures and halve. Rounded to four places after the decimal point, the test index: 0.0111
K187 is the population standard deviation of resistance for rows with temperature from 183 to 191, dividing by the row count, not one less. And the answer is 17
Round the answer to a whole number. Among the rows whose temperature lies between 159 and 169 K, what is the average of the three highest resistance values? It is 129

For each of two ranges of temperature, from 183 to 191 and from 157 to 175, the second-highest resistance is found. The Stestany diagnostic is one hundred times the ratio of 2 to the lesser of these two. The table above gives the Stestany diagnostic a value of 1.5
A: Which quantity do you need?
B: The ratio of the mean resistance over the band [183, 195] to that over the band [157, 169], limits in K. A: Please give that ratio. 1.17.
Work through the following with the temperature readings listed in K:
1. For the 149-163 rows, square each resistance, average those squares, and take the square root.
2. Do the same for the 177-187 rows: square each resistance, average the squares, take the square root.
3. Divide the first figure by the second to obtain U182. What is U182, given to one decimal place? 1.5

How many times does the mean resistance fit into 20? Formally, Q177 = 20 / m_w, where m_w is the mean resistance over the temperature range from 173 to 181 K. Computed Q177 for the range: 0.29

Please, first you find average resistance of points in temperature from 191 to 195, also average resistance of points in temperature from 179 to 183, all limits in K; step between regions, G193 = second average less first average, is -59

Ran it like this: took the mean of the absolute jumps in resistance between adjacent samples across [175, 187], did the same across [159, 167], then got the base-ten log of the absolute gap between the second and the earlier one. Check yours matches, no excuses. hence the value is 0.73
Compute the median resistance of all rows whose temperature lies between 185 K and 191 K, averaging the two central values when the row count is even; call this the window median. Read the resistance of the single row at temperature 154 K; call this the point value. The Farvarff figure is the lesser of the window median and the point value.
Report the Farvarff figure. 144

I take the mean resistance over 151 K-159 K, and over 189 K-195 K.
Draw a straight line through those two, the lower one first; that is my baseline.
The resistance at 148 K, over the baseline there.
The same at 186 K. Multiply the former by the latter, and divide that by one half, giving 1.7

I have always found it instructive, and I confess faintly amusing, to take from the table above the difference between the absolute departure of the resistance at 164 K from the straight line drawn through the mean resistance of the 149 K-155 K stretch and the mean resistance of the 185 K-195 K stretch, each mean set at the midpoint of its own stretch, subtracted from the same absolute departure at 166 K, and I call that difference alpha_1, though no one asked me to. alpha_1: 15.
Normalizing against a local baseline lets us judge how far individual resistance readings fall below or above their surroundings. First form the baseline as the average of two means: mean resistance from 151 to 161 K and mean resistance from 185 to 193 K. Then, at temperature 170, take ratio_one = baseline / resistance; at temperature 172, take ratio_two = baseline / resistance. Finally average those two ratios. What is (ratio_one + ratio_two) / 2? 2.1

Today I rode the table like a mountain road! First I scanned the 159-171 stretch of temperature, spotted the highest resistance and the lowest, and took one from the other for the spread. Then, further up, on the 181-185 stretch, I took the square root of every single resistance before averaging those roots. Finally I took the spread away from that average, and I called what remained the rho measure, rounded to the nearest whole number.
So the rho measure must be -56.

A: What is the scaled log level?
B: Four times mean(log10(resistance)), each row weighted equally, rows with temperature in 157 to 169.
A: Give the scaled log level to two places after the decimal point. 8.24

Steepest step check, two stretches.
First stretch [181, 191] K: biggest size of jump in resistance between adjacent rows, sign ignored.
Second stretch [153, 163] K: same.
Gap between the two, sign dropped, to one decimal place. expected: 7.7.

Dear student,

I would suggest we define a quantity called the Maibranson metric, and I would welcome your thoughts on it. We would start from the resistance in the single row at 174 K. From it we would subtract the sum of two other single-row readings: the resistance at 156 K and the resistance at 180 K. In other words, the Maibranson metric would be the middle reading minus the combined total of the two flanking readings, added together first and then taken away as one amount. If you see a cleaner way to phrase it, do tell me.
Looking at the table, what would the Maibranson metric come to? -177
